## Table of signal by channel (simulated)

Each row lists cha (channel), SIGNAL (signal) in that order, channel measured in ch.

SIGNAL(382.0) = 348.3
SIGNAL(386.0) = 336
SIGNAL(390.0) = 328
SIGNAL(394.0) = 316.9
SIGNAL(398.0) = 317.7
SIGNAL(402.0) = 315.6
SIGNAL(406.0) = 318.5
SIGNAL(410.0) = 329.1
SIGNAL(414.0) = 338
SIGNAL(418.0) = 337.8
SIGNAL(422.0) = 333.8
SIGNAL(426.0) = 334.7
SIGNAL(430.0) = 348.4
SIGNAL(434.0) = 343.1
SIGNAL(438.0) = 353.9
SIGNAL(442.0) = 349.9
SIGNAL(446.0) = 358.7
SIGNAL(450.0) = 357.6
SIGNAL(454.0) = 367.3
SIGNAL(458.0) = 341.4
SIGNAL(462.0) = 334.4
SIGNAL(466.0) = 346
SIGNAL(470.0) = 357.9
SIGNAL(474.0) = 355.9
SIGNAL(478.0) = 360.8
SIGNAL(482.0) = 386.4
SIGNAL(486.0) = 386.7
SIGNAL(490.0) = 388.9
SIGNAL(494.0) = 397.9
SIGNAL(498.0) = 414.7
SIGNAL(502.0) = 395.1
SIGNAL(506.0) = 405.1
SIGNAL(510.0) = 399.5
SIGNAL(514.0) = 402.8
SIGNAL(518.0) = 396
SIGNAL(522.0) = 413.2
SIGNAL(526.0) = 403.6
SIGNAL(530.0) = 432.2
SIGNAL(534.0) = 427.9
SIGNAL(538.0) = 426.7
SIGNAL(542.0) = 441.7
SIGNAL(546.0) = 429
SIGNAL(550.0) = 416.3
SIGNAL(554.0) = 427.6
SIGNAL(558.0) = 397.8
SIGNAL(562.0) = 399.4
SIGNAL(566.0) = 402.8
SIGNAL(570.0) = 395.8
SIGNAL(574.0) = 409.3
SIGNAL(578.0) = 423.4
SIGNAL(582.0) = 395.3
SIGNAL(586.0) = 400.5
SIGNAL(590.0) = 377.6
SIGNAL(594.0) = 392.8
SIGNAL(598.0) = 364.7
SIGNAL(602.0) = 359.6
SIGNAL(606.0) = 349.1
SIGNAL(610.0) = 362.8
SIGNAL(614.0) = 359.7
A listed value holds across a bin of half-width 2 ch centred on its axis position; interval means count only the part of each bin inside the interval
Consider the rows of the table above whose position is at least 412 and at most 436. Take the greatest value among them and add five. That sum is 353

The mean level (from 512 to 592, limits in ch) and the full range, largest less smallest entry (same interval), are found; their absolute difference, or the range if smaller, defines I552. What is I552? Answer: 64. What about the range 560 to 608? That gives 74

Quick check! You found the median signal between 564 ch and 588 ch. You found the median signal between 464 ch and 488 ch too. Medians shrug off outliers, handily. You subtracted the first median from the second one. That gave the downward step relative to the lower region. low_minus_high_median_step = -42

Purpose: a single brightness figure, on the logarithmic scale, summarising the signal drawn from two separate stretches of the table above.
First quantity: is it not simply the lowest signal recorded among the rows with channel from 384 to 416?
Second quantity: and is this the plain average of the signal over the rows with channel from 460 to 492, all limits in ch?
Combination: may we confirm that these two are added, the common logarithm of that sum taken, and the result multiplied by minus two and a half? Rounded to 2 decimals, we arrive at -7.08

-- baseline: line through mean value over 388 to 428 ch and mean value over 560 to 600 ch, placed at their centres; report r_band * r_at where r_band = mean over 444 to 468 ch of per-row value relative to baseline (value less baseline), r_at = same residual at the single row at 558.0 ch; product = 48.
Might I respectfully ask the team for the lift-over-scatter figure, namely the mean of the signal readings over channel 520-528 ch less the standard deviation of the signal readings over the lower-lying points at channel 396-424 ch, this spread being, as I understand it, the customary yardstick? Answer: 399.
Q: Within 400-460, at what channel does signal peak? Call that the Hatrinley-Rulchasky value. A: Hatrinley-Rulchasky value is 454.0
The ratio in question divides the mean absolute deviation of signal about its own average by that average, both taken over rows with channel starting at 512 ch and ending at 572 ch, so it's 0.0329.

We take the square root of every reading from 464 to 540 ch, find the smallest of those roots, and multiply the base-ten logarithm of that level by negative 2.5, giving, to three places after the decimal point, -3.174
